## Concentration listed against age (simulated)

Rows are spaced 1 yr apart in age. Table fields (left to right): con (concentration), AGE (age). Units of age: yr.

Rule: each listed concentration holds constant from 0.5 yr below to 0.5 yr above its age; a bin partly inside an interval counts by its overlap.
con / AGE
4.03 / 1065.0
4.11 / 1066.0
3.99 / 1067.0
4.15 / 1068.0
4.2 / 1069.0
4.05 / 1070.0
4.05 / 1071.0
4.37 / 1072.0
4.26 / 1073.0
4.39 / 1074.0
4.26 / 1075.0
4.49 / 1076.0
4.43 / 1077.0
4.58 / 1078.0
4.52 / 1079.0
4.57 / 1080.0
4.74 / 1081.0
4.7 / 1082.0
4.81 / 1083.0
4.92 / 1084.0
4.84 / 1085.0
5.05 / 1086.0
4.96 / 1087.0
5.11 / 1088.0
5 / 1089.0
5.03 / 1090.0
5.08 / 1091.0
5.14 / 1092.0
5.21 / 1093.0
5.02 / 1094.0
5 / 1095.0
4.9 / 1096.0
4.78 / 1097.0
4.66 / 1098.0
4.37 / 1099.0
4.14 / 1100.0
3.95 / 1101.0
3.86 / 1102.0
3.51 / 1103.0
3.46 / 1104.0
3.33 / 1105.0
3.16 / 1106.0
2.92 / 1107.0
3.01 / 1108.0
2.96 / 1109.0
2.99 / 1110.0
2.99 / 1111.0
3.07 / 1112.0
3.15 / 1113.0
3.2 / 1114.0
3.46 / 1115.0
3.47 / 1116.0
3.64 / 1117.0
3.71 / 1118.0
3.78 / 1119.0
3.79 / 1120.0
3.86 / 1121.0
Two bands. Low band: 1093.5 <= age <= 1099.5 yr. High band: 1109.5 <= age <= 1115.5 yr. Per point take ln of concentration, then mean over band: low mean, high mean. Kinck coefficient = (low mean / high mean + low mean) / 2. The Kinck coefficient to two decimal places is 1.47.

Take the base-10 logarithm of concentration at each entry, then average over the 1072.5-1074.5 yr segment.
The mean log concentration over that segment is 0.64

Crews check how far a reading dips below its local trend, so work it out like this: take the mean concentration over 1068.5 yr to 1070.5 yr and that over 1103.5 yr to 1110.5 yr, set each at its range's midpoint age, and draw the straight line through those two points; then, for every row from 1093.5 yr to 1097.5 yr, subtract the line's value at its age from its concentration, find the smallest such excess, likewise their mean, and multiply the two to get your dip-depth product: 2.1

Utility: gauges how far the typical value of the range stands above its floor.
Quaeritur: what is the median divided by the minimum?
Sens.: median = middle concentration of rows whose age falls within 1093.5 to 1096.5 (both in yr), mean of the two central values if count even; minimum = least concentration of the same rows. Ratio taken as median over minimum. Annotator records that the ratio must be 1.02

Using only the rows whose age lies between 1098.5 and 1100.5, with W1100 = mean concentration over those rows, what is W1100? 4.3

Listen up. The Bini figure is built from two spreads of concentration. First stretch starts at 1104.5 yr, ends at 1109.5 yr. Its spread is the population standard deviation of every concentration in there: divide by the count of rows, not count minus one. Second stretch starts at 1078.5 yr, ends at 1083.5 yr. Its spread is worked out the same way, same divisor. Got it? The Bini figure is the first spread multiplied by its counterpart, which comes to 0.016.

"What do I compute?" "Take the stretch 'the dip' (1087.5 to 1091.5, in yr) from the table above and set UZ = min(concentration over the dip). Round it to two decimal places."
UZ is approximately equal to 5.00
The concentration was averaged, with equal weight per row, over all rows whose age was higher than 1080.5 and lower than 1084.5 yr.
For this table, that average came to 4.8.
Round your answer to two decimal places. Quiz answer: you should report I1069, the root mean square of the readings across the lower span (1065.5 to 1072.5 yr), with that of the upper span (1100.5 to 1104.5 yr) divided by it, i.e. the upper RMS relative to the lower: 0.90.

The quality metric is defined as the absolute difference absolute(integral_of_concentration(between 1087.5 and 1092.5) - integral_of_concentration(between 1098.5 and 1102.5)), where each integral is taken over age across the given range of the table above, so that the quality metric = 9.0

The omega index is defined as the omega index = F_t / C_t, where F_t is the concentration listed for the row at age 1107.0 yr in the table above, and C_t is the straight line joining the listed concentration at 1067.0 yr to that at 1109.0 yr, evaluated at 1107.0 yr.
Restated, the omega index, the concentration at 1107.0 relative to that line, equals 0.97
